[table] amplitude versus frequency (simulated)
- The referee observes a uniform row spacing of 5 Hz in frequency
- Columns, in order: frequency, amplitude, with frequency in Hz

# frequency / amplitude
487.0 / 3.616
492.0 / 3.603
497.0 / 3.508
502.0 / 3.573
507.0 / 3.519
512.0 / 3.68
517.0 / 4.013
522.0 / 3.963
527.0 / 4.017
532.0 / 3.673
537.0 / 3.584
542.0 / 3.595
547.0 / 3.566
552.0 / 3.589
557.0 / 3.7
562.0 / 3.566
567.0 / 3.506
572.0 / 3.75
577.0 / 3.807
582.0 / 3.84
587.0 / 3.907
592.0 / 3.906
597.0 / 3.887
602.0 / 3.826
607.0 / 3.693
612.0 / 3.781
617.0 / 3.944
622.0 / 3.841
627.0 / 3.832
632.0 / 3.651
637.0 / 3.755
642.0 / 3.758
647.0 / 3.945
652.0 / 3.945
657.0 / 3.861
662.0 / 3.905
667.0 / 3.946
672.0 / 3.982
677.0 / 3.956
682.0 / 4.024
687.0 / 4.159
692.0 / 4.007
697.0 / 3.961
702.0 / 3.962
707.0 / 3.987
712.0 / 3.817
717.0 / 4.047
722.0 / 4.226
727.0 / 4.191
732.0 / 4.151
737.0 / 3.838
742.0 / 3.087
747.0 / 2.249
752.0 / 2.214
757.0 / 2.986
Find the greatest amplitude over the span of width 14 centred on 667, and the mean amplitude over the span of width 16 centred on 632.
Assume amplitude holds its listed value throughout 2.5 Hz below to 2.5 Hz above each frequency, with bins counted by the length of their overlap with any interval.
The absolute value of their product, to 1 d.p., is 14.9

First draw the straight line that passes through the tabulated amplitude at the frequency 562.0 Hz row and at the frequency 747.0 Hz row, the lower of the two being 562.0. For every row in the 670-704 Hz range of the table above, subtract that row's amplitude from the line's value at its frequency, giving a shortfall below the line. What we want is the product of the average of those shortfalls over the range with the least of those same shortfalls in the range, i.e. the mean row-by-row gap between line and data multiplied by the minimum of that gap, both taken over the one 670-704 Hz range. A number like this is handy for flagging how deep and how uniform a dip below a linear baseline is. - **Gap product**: 2.0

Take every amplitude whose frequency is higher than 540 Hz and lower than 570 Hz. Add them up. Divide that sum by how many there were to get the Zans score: 3.59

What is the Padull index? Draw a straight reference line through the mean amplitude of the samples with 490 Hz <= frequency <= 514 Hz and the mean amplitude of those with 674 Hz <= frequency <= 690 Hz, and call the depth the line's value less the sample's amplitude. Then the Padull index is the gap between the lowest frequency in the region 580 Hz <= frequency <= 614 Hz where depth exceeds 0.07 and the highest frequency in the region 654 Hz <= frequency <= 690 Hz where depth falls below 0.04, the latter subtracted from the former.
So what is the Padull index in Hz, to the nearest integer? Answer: -80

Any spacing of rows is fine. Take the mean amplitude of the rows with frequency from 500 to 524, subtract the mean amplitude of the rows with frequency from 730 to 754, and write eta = 0.64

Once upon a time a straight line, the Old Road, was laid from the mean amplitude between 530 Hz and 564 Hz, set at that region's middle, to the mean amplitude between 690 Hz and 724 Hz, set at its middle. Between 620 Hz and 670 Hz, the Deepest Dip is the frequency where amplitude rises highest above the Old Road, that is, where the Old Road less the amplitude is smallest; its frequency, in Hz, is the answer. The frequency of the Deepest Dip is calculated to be 647.0 Hz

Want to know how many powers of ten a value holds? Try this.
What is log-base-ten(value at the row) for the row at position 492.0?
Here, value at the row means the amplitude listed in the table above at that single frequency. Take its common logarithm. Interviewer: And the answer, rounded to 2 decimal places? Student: 0.56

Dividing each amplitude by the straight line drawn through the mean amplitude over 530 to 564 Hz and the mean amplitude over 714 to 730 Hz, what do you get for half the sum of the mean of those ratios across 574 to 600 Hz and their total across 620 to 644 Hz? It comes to 2.95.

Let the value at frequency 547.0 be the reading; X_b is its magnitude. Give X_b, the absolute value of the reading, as 3.57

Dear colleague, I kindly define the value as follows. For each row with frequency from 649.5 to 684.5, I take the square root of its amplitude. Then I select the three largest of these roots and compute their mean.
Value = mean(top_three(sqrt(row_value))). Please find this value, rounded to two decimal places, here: 2.00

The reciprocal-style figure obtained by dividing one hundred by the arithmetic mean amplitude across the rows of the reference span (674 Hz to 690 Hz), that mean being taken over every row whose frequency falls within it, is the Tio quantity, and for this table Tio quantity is 24.7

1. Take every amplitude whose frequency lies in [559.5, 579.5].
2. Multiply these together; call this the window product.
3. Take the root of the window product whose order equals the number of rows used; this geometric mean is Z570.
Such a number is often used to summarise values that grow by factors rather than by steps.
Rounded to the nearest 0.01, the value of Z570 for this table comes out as 3.66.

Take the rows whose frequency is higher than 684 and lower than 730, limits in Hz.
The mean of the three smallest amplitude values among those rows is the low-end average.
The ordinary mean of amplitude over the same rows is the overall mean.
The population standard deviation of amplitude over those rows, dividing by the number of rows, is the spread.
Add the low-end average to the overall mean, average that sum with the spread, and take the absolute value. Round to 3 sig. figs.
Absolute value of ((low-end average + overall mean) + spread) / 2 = 4.04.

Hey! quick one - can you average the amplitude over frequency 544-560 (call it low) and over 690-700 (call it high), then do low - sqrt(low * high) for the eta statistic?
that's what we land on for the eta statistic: -0.18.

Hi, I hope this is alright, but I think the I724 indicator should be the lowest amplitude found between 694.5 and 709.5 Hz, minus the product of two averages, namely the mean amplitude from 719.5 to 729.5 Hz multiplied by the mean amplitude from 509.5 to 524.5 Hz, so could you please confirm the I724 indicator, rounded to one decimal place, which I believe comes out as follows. -12.4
